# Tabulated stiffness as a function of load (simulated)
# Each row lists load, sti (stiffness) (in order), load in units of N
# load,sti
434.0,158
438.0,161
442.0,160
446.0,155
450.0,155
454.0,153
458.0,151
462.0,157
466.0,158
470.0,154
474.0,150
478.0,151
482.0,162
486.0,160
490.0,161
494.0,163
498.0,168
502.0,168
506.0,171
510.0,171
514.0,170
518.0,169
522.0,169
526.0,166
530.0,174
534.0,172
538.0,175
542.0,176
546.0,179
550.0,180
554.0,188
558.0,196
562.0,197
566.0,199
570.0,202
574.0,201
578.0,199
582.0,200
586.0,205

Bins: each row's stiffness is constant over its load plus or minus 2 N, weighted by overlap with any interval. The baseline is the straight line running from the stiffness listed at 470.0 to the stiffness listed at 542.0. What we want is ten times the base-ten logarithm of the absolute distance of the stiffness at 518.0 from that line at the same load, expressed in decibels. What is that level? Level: -5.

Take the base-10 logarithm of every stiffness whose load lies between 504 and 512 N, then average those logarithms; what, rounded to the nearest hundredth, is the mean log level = 2.23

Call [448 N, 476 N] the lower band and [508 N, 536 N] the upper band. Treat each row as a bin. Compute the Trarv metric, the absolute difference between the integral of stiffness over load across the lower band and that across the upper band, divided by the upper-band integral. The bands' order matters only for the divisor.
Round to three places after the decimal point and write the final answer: 0.095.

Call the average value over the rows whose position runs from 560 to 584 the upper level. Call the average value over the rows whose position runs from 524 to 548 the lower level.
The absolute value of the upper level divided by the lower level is 1.15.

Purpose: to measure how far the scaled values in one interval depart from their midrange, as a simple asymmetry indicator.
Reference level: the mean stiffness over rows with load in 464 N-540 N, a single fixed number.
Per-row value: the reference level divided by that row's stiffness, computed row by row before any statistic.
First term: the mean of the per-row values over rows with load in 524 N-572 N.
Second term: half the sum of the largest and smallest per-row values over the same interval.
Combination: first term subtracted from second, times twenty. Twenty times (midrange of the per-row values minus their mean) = 0.07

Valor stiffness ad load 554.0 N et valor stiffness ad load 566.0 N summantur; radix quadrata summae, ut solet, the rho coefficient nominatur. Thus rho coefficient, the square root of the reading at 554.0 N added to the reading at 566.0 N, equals 19.7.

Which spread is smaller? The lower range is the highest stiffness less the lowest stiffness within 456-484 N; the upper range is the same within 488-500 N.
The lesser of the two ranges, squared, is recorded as 49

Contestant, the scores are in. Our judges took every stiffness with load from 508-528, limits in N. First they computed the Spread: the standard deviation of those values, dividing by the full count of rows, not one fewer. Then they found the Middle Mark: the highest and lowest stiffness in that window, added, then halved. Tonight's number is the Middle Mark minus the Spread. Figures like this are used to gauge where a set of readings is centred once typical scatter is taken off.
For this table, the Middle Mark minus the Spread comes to 167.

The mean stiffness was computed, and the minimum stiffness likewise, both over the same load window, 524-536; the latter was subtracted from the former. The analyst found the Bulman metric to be 4.7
